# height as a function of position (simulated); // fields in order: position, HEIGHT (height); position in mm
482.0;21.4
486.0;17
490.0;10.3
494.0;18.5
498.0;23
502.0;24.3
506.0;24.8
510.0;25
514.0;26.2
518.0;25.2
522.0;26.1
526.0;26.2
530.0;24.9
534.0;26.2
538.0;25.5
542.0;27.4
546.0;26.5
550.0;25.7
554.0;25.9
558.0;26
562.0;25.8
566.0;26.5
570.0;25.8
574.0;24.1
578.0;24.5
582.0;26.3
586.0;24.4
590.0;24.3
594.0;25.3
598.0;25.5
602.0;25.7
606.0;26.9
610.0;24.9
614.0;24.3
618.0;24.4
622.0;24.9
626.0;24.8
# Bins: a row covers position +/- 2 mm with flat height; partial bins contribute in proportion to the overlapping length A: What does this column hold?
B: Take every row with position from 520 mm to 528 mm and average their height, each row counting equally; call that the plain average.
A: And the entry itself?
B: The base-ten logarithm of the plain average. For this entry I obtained 1.42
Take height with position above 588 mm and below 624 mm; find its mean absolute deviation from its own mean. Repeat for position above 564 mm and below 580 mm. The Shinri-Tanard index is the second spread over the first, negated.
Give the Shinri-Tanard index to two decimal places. -1.45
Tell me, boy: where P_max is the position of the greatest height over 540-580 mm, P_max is 542.0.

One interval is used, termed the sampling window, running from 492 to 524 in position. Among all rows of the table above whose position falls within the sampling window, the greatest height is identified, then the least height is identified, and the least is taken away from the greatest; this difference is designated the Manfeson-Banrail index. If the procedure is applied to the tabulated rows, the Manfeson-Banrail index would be 7.7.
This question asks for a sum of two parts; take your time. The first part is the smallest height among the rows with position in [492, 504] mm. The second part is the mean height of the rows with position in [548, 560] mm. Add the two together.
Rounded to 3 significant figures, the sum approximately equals 44.4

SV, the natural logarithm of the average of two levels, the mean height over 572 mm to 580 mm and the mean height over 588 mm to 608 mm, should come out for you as 3.22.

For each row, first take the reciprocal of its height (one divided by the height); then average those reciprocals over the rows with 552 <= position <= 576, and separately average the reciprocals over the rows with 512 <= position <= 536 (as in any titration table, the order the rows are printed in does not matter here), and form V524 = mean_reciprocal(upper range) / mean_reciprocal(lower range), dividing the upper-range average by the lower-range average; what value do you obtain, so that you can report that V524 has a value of 1.00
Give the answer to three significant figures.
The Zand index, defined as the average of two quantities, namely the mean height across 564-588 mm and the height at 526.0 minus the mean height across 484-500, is 17.1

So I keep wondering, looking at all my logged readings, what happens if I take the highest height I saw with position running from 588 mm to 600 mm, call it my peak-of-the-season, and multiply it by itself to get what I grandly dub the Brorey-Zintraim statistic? 650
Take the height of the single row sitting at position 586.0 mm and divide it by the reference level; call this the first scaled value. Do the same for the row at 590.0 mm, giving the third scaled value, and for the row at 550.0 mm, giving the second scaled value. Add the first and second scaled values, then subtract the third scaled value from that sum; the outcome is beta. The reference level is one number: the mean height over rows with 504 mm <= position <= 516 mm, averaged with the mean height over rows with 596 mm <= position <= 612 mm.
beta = 1.01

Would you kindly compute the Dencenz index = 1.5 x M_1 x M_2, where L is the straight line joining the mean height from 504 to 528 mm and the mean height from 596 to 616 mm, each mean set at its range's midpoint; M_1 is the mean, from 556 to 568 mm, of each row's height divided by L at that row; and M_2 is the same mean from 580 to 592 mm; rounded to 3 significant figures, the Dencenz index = 1.50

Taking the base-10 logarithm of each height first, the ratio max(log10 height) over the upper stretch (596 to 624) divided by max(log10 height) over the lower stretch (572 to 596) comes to 1.007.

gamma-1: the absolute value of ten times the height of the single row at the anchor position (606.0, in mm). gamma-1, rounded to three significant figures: 269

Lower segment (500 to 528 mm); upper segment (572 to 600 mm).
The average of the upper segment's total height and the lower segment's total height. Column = 176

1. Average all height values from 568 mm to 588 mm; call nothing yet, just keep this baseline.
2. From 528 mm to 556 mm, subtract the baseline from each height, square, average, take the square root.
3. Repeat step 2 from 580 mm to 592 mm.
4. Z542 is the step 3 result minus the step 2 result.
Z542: -0.32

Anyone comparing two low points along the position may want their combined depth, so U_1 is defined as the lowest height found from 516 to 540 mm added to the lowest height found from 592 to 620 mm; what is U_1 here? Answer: 49.2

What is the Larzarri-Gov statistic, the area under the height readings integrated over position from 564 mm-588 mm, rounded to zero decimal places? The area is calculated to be 606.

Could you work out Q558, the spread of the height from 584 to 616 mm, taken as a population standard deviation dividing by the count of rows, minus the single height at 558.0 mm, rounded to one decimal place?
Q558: -25.2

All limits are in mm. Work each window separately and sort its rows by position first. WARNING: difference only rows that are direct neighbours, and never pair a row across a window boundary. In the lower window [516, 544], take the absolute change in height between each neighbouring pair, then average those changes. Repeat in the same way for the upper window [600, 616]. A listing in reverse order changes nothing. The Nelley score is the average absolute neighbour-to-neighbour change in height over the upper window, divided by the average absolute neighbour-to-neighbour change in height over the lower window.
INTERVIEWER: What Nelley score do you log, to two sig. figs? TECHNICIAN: 1.2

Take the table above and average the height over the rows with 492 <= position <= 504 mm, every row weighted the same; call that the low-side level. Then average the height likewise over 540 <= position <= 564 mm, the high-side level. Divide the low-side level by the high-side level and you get 0.84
